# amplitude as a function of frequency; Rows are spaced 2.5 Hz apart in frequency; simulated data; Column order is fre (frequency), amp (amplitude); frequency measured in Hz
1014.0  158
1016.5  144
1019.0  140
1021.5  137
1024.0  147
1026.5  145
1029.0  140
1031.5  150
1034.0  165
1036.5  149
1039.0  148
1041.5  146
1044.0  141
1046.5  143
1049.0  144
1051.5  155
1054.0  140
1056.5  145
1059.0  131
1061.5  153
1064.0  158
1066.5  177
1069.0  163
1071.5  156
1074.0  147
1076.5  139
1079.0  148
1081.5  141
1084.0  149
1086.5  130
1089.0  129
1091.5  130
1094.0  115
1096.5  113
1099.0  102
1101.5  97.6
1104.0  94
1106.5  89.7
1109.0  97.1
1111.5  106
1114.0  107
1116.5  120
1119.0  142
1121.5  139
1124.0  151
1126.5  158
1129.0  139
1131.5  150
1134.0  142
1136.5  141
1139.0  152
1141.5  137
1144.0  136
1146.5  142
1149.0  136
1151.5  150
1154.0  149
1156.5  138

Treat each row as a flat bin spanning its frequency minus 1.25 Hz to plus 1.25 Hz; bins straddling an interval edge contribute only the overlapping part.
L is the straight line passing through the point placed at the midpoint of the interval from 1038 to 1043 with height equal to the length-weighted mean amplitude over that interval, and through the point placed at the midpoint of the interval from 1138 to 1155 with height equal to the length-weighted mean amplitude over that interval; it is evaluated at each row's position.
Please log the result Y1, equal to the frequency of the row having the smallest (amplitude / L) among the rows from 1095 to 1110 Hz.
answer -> 1106.5 Hz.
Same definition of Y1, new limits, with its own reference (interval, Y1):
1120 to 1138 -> 1121.5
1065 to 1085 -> 1076.5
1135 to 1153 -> 1144.0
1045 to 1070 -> 1059.0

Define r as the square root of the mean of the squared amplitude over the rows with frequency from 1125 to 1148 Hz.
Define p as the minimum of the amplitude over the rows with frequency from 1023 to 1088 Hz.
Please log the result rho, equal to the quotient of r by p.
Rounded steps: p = 130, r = 144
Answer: 1.11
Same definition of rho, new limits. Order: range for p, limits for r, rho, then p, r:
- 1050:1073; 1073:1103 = 0.99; 131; 130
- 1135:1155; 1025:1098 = 1.07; 136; 145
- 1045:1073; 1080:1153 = 0.99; 131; 130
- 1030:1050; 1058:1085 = 1.07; 141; 152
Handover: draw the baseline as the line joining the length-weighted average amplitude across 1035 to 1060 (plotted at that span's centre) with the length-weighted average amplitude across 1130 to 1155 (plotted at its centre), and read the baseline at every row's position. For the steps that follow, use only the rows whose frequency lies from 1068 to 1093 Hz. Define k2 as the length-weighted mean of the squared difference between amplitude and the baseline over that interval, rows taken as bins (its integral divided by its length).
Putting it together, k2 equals 124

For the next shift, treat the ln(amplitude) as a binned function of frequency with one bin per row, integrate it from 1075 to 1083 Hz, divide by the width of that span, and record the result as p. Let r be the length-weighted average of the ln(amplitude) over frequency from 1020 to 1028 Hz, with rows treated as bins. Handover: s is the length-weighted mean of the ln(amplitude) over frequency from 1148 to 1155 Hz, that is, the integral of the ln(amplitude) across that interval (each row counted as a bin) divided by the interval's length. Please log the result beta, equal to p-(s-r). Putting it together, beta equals 4.95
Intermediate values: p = 4.96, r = 4.96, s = 4.98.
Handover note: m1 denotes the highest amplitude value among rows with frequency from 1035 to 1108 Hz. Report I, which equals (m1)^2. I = 31329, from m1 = 177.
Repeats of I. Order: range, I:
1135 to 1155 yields 23104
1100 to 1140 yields 24964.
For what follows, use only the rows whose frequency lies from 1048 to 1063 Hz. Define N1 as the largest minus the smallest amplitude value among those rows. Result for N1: 24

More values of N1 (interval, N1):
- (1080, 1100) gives 47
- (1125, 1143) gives 21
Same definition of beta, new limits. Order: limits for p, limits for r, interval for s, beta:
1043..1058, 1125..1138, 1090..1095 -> 5.14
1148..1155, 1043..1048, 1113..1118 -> 5.19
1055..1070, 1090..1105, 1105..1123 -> 4.99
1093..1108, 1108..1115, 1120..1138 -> 4.27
